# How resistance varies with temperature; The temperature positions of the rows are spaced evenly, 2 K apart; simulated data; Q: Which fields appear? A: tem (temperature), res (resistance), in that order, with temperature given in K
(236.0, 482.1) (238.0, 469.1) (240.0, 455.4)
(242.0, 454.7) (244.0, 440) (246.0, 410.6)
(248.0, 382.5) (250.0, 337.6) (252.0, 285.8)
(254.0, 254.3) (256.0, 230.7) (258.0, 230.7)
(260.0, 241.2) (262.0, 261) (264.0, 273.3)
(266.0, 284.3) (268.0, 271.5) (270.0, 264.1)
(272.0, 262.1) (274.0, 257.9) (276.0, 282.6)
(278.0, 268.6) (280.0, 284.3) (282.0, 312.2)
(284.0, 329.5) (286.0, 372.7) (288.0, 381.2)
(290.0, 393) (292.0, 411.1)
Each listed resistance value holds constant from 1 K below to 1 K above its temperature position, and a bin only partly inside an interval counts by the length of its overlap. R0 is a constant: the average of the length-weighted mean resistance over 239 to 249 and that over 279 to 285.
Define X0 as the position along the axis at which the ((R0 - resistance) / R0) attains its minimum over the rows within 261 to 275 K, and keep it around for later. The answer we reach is 266.0 K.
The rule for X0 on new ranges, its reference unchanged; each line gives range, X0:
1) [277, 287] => 286.0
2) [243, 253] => 244.0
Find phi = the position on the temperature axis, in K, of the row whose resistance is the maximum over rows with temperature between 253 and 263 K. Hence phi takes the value 262.0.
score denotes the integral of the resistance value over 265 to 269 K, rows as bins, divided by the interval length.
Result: 278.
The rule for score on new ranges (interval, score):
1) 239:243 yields 455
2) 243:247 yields 425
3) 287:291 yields 387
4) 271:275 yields 260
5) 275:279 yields 276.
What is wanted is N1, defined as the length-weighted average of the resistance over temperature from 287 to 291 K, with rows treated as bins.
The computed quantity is 387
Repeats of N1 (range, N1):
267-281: 270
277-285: 299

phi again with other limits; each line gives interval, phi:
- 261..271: 266.0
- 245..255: 246.0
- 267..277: 276.0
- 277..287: 286.0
